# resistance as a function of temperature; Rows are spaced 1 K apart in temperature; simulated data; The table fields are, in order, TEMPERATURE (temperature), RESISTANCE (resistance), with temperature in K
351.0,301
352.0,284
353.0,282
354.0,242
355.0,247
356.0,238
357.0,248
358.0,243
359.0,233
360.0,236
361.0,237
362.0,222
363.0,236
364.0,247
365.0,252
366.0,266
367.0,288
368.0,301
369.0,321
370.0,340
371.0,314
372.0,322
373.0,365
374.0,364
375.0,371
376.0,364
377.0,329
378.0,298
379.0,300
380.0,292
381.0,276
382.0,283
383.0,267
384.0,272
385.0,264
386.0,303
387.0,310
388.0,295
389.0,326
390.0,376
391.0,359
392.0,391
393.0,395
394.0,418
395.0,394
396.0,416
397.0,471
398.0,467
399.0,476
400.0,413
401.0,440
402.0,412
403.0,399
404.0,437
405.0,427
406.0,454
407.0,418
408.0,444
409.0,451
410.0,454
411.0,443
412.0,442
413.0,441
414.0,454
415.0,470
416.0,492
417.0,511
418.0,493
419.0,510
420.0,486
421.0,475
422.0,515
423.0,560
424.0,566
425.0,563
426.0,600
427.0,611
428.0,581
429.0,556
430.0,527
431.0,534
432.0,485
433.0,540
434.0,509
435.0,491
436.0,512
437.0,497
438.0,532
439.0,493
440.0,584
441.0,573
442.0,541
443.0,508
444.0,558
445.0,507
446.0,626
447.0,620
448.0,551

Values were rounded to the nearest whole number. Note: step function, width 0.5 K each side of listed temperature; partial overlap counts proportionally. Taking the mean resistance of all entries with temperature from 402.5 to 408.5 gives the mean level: 430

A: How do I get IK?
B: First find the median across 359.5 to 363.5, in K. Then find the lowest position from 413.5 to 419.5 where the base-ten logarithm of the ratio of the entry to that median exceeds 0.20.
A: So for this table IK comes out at 414.0 K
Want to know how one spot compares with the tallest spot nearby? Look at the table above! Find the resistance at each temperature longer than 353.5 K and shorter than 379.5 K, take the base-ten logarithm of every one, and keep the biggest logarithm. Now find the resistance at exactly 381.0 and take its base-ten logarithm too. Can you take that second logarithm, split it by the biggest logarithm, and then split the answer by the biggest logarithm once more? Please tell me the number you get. 0.37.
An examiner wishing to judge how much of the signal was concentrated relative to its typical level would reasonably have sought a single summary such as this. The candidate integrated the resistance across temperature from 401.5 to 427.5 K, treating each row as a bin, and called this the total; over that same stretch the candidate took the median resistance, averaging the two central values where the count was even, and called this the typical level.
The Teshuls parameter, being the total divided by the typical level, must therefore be 27.1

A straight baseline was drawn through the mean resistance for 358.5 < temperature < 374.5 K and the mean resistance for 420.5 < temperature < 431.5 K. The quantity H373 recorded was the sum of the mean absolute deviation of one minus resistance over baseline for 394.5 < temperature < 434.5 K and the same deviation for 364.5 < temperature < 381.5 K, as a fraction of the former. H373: 2.8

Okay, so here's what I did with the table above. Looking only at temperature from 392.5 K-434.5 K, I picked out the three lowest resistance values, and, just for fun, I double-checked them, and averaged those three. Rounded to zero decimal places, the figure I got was 396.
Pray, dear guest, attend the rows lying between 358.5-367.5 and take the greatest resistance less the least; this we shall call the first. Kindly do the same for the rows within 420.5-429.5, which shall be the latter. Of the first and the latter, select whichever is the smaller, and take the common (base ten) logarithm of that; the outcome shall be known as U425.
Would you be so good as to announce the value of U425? 1.82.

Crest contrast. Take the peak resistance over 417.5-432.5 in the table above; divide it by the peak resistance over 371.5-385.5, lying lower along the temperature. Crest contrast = 1.6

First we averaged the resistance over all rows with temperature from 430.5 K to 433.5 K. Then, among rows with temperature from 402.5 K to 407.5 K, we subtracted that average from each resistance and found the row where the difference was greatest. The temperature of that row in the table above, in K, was 406.0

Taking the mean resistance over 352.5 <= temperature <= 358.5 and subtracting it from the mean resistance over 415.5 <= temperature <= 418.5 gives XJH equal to 249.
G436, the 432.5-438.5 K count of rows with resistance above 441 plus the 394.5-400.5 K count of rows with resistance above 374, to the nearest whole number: 12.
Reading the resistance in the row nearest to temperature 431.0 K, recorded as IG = 534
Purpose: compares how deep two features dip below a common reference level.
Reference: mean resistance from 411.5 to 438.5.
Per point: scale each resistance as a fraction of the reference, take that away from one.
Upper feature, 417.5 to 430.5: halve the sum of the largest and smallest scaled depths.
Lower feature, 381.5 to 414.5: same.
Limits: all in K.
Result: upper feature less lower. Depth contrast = -0.335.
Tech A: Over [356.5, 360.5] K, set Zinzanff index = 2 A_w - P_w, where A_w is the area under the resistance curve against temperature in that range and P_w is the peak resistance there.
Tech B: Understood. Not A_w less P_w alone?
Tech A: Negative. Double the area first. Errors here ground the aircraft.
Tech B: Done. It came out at 1672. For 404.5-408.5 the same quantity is 3032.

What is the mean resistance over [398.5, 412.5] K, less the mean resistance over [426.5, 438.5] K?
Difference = -95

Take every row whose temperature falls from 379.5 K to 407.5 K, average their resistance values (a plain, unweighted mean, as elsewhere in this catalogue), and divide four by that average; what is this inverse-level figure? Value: 0.0107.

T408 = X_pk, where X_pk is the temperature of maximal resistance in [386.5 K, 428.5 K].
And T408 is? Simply 427.0 K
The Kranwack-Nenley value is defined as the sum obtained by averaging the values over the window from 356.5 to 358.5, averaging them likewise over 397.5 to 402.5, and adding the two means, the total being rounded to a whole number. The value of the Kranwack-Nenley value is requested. 687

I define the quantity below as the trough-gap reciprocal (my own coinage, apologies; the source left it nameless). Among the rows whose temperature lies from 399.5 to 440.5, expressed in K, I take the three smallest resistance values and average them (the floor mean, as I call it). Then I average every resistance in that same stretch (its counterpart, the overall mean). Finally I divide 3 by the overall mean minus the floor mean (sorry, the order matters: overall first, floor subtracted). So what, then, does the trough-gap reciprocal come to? 0.035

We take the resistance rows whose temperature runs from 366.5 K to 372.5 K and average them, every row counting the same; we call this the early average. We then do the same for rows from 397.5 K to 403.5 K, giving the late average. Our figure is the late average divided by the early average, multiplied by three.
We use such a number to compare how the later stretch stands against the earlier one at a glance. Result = 4.1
